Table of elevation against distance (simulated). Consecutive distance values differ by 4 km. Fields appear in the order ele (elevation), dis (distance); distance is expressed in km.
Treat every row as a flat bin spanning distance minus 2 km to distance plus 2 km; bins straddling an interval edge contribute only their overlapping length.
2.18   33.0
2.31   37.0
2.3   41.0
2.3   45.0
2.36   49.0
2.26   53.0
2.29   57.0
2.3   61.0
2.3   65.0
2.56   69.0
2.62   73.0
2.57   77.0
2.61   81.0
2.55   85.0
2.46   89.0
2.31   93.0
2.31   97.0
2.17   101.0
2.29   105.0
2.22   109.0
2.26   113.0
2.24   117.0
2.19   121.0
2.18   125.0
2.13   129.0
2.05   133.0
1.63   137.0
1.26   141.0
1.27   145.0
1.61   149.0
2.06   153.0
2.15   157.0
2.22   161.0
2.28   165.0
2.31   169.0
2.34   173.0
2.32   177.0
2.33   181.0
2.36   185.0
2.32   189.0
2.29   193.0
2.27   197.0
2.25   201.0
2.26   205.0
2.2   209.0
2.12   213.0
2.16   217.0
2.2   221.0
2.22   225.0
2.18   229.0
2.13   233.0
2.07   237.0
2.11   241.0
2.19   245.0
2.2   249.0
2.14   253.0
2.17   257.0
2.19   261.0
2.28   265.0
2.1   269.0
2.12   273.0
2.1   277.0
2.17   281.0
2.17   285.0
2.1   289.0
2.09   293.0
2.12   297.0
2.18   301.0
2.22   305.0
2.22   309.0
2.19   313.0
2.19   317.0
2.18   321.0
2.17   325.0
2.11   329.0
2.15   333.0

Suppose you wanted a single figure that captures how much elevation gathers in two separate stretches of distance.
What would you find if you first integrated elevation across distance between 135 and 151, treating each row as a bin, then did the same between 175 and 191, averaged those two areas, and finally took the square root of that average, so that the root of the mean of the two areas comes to 5.50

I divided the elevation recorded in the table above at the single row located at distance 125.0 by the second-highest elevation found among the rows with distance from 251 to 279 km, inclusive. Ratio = 1.00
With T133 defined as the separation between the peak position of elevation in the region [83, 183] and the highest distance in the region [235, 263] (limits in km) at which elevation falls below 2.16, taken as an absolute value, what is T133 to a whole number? 168 km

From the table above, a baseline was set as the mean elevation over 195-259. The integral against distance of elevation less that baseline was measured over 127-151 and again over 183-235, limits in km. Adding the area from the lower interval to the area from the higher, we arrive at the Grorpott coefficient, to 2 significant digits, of -10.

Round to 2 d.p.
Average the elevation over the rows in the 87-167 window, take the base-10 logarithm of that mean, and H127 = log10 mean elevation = 0.31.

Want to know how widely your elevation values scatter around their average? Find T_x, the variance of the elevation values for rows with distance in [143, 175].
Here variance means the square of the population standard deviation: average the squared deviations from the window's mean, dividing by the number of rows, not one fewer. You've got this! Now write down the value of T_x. 0.130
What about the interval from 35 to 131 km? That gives 0.020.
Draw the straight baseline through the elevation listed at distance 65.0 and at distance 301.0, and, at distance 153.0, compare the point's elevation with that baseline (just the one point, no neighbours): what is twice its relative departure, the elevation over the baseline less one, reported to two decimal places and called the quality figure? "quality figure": -0.17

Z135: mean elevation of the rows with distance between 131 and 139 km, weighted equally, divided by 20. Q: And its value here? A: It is 0.092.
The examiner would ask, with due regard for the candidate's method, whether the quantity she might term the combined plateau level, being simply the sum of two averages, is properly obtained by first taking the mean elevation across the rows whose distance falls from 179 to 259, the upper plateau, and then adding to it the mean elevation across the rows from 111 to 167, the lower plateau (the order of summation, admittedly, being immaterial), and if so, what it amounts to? 4.17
